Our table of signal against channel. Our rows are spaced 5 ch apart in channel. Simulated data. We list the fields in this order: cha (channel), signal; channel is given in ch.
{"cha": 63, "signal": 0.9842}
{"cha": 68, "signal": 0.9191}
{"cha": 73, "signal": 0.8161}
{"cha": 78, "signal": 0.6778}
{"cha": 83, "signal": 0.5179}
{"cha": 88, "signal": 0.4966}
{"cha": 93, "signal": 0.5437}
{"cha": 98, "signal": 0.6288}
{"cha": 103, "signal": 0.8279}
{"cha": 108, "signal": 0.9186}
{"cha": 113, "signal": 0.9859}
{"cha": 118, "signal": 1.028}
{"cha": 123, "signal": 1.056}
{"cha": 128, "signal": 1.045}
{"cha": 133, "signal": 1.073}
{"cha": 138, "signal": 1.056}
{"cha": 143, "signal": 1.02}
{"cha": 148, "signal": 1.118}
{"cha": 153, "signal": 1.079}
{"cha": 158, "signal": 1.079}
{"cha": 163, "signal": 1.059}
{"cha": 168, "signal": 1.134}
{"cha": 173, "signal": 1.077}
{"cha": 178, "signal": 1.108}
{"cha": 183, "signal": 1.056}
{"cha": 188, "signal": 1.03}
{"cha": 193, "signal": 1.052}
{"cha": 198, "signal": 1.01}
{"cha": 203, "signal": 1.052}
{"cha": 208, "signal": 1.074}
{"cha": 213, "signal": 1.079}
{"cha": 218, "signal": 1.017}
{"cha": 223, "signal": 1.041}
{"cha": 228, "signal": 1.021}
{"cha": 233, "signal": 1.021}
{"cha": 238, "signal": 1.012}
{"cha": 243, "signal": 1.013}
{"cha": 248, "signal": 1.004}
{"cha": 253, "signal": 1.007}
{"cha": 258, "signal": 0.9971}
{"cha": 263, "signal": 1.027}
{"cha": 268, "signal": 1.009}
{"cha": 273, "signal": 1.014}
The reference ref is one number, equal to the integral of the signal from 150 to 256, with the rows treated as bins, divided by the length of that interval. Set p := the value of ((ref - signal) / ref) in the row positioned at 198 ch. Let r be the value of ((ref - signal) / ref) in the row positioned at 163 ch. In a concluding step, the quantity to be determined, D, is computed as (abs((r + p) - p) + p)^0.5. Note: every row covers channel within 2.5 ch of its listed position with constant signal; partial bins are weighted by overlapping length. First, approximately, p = 0.037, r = -0.010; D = 0.2161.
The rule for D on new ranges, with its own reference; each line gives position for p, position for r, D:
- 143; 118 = 0.2179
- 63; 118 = 0.2856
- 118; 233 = 0.2157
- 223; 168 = 0.2978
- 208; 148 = 0.2048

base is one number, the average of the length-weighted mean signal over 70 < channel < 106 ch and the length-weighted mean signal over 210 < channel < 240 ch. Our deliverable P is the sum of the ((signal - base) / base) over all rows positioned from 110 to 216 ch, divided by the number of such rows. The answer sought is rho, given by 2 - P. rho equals 1.74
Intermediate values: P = 0.26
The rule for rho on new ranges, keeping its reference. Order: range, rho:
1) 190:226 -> 1.76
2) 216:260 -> 1.80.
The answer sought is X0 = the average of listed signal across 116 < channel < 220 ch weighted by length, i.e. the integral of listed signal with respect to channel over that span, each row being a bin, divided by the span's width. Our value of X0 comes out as 1.06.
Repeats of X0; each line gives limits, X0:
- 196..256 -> 1.03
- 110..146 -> 1.04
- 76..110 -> 0.65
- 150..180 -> 1.09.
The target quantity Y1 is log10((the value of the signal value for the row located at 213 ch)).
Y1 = 0.03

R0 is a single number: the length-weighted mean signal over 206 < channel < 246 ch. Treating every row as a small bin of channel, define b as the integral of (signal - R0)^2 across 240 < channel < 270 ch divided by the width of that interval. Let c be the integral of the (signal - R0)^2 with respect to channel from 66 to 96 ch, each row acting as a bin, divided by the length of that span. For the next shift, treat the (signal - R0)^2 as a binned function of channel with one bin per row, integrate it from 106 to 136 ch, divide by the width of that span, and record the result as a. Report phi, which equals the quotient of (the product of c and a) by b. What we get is 0.68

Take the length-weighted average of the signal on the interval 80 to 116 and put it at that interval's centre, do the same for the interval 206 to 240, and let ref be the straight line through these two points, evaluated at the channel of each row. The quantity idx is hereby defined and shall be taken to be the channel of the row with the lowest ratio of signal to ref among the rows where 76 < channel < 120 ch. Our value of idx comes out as 88 ch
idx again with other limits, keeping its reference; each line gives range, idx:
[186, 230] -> 228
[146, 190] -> 188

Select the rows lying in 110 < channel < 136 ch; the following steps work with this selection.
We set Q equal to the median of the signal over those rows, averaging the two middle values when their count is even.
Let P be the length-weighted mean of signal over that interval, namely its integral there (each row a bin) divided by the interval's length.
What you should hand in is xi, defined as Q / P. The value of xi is 1.01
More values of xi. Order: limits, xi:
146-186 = 0.99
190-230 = 1.00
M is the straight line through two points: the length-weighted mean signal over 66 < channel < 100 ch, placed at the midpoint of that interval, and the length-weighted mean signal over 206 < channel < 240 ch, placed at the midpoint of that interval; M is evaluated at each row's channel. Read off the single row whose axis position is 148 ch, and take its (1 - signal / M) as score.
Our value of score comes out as -0.3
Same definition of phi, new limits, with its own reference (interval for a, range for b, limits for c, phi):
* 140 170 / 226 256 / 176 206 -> 0.01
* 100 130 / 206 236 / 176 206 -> 0.02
